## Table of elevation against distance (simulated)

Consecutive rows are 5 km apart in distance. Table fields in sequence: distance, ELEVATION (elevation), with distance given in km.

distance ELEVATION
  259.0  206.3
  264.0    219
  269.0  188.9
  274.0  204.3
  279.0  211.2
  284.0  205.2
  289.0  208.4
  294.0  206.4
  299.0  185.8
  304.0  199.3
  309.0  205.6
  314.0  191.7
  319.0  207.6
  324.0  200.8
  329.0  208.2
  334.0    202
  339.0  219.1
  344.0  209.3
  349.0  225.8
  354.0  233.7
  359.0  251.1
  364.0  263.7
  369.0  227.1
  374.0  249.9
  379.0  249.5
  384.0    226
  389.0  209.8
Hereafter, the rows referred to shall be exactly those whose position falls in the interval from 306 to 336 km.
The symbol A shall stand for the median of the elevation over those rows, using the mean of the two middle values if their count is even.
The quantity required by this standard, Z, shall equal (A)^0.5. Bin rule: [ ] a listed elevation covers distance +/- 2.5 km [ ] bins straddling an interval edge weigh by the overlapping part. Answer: 14.3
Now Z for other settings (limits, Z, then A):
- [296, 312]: 14.1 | 199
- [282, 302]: 14.3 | 206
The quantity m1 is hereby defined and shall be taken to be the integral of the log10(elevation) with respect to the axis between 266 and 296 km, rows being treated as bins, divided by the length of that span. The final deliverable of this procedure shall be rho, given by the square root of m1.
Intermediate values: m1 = 2.31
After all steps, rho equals 1.52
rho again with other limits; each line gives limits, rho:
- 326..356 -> 1.53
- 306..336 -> 1.52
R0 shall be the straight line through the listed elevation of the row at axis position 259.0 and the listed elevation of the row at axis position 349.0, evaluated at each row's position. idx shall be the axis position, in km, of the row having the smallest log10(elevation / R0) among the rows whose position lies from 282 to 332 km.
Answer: 299.0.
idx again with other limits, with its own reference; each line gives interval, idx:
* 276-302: 299.0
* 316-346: 334.0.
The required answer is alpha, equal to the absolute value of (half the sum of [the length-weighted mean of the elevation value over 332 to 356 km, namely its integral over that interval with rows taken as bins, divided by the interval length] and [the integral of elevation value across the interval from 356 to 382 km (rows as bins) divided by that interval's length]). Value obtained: 233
